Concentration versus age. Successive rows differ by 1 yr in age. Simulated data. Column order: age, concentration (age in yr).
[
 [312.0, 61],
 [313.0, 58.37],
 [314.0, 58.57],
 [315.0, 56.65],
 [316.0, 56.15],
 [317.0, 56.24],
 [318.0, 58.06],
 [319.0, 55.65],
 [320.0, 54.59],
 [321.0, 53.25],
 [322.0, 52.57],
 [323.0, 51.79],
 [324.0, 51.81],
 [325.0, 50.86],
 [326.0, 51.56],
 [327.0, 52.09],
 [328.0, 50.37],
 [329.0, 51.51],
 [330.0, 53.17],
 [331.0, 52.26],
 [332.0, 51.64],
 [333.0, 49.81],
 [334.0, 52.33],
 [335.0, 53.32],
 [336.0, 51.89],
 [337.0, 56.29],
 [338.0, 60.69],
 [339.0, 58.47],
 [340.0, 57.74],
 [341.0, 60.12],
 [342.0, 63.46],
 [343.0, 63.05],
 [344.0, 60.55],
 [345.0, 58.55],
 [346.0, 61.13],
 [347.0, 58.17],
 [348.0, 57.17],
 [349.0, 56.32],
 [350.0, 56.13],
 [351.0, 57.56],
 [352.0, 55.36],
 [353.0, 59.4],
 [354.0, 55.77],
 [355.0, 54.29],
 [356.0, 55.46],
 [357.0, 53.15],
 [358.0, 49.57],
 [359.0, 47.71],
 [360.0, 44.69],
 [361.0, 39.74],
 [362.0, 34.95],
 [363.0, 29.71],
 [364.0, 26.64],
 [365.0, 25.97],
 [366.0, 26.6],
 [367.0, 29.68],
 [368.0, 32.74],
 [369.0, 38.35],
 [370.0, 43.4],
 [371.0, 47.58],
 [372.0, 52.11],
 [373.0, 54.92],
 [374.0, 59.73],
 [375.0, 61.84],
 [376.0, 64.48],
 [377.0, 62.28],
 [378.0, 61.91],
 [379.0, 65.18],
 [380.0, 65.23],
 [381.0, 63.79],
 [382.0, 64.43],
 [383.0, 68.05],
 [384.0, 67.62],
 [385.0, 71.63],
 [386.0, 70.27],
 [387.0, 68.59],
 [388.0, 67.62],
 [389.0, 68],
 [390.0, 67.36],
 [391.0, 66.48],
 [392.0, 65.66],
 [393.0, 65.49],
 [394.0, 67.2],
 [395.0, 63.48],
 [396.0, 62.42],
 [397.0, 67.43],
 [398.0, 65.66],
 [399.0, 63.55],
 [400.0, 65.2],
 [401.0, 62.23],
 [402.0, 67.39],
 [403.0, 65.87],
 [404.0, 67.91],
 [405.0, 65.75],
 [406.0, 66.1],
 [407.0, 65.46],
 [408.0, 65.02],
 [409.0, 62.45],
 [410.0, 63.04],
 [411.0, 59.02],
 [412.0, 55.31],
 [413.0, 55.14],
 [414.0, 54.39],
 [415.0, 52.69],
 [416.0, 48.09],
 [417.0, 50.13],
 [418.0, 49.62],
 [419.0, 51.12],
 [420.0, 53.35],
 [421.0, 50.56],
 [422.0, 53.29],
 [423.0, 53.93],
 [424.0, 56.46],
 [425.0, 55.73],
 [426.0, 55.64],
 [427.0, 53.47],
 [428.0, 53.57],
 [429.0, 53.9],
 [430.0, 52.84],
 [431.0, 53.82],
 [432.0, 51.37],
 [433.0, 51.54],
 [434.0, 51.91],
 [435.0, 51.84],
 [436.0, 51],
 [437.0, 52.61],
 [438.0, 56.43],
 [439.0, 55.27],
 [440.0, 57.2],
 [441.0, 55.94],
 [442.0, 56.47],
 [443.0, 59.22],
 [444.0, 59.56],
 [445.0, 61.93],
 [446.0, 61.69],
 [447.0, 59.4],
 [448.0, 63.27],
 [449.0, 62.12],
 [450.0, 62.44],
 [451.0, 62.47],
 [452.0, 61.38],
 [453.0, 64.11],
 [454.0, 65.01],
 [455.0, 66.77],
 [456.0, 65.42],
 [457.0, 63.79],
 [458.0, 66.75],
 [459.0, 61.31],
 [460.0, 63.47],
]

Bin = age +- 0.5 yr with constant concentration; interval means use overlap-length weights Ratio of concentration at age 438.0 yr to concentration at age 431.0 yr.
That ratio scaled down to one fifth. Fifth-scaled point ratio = 0.21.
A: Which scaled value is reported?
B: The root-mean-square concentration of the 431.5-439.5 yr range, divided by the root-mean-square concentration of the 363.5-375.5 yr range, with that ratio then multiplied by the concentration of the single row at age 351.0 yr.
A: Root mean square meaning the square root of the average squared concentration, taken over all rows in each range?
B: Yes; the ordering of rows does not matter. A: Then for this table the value 70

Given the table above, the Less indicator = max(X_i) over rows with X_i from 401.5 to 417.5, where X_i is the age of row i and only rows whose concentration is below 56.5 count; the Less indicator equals 417.0 yr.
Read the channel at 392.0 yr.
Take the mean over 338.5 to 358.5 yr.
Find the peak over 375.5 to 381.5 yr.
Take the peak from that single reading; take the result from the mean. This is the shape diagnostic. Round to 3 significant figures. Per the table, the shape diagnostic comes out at 57.1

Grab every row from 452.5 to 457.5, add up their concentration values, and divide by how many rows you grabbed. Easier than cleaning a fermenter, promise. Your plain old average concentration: 65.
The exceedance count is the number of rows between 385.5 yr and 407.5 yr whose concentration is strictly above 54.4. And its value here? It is 22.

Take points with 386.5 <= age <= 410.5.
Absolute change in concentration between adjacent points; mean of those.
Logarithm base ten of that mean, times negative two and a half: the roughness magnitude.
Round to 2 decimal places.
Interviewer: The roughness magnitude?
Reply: -0.58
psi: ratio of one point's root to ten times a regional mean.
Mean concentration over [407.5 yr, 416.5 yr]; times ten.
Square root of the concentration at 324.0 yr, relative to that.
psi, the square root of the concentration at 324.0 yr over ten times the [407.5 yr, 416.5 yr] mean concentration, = 0.0126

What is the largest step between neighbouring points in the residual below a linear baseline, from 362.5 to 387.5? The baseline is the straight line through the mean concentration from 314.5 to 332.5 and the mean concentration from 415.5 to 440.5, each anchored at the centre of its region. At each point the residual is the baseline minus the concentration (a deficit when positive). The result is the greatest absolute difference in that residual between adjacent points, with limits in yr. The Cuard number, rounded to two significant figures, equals 5.6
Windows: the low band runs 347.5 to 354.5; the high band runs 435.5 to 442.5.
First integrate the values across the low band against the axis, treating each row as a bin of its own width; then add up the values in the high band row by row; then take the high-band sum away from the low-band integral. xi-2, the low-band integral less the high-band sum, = 13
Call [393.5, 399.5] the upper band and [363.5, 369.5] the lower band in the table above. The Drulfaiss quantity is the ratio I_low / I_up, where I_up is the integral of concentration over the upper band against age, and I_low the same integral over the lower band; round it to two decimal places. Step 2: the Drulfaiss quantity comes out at 0.46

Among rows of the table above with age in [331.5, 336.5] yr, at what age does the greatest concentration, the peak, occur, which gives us 335.0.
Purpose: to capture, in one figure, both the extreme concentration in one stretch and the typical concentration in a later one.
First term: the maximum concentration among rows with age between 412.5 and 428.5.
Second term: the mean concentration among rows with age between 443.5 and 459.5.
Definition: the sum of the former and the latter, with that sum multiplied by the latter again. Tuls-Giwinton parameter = 7519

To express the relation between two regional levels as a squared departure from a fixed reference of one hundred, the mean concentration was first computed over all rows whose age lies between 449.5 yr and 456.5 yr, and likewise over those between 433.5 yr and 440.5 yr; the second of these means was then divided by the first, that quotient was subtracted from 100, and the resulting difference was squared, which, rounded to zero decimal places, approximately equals 9833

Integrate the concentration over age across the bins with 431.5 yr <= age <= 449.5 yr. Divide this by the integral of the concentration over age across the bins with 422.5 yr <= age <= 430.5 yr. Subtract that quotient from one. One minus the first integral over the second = -1.3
